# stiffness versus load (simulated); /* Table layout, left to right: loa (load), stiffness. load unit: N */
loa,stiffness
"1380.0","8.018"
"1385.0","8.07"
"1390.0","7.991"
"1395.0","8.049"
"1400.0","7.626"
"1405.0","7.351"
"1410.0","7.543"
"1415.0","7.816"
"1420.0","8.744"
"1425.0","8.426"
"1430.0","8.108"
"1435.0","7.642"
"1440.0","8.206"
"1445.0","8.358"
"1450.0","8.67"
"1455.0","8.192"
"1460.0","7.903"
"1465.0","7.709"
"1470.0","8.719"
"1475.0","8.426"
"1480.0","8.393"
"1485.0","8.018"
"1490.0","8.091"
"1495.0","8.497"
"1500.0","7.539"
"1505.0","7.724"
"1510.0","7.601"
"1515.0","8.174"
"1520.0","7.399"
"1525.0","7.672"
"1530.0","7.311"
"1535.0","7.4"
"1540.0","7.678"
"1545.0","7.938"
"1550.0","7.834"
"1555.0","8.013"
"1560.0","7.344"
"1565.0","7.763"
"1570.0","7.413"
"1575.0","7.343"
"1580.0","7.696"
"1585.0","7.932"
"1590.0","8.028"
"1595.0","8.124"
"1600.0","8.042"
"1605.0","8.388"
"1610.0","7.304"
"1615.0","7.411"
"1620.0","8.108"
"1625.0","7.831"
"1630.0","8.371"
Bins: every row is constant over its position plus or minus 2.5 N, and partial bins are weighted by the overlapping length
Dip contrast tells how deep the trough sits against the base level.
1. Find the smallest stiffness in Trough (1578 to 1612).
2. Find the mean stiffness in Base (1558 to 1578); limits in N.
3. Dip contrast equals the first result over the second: 0.98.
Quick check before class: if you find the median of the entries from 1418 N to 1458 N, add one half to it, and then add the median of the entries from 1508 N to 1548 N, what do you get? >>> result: 16.4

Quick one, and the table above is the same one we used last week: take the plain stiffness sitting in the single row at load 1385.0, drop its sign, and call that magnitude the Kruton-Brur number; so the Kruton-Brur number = 8.1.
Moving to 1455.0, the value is 8.2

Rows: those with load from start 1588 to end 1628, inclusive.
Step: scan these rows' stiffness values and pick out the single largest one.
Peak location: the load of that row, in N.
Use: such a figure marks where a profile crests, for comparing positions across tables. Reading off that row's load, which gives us 1605.0 N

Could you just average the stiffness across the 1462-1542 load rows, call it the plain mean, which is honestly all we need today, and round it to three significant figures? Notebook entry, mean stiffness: 7.90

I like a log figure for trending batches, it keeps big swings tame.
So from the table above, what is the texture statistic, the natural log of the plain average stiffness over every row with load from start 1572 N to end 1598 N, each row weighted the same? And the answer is 2.057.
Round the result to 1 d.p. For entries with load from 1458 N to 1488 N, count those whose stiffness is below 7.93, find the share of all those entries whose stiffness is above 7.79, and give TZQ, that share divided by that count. 0.4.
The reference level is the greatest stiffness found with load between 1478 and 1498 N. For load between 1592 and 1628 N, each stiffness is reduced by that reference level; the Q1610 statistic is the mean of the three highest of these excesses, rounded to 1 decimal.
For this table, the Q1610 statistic -0.3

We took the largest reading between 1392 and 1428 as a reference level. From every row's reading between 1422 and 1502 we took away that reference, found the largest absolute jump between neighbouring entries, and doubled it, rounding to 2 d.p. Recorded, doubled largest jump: 2.02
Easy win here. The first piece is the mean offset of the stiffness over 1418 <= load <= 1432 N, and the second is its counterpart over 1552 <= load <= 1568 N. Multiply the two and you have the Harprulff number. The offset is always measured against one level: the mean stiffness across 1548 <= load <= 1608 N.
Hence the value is -0.07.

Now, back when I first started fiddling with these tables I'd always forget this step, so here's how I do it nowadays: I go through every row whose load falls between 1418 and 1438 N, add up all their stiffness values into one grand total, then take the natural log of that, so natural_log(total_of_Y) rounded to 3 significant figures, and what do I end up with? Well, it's 3.49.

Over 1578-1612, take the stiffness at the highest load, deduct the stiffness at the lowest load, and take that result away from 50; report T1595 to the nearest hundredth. 50.39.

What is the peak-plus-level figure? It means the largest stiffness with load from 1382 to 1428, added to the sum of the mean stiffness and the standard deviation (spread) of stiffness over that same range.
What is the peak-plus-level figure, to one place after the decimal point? 17.1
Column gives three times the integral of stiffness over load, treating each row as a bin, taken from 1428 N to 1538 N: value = 2636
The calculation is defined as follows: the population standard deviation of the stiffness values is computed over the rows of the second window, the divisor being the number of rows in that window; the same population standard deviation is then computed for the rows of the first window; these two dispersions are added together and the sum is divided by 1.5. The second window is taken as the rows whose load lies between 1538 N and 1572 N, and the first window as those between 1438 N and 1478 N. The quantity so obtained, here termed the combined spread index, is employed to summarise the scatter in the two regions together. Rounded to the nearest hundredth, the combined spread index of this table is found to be 0.37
